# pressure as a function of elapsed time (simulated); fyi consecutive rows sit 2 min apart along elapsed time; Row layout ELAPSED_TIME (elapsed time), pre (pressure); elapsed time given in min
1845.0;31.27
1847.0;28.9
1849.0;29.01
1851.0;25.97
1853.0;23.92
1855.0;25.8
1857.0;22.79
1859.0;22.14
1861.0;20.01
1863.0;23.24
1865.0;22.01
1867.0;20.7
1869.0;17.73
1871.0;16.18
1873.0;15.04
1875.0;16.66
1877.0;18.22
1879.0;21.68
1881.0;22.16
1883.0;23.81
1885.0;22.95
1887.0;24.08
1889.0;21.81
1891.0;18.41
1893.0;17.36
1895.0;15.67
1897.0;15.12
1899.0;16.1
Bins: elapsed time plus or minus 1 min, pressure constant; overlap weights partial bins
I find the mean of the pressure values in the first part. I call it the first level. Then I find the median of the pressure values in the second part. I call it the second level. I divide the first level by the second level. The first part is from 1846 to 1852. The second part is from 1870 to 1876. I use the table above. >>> 1.7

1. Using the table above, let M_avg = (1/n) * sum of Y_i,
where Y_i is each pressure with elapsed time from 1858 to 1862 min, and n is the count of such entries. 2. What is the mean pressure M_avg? 21.1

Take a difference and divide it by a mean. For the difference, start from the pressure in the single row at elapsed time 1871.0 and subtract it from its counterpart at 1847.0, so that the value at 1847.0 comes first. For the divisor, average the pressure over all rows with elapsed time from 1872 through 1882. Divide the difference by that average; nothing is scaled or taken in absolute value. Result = 0.68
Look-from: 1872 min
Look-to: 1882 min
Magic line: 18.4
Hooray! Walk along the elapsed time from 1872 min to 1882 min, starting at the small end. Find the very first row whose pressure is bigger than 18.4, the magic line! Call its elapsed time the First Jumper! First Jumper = 1879.0 min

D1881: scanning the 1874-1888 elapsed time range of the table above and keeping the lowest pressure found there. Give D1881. 16.66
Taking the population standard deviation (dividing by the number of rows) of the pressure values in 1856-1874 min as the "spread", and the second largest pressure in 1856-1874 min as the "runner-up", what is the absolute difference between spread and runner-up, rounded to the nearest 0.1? 20.0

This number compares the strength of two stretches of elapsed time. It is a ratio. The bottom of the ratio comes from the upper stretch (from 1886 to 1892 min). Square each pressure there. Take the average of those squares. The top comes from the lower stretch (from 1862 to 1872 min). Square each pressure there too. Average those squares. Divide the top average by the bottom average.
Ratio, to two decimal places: 0.87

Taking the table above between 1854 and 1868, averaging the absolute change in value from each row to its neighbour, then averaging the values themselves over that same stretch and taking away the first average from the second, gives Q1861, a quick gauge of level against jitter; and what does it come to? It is 20.5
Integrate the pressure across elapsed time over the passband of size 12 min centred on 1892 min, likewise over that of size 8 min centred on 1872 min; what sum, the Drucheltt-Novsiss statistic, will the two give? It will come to 356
